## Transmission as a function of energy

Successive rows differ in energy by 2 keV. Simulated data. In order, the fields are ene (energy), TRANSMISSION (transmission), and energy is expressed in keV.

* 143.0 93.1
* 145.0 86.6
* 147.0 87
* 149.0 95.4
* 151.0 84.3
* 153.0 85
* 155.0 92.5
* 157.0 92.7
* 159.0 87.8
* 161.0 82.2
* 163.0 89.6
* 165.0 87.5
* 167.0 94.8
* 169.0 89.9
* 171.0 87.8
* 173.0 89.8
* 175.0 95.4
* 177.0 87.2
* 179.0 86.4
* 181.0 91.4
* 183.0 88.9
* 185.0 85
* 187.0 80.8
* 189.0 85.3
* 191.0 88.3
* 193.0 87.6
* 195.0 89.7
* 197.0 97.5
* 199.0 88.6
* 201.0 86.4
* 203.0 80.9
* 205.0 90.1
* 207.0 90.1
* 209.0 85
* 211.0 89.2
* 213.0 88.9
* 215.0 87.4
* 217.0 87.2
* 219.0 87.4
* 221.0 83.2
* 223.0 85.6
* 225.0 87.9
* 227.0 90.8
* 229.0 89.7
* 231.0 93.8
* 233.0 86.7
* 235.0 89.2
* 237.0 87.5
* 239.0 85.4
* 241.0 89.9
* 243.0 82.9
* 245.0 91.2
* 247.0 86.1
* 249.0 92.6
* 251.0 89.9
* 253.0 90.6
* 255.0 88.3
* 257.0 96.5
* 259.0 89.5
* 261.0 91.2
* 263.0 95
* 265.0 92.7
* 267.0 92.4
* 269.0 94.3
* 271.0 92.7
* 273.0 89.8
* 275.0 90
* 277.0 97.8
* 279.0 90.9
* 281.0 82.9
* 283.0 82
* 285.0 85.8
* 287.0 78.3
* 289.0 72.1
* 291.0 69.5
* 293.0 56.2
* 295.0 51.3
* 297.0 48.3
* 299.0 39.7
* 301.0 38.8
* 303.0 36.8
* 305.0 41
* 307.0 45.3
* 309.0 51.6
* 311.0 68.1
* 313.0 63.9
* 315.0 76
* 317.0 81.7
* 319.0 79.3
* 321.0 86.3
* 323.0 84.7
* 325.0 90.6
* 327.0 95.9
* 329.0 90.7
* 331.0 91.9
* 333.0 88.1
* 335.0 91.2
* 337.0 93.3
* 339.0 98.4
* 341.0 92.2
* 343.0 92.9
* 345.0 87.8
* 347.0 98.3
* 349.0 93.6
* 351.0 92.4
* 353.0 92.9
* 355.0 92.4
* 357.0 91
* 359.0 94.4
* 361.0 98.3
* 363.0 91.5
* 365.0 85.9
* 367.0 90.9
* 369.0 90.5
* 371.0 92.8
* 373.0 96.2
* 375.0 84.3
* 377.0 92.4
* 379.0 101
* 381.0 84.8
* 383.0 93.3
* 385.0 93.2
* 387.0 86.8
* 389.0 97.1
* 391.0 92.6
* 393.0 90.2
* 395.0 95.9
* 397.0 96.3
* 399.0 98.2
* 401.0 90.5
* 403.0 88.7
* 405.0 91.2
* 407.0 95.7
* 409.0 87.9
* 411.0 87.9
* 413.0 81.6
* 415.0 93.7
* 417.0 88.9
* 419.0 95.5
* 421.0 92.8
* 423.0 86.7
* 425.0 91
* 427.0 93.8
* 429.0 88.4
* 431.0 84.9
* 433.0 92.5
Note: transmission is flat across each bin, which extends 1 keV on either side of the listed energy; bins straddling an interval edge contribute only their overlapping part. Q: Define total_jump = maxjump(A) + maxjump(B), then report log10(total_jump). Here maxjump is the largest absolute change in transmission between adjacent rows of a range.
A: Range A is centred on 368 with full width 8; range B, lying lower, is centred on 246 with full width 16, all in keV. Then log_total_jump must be 1.124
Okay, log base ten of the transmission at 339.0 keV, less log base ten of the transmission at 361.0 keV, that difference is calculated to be 0.00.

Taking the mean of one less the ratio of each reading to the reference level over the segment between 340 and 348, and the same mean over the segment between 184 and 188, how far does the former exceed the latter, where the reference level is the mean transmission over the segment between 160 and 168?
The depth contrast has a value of -0.11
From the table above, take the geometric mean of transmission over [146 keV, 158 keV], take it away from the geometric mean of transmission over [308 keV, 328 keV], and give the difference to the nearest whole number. -13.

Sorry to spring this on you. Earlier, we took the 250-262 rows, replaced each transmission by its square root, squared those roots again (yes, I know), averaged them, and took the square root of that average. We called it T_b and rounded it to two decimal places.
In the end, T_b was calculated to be 9.54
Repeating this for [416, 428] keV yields 9.56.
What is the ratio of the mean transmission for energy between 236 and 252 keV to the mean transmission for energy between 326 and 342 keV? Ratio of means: 1.0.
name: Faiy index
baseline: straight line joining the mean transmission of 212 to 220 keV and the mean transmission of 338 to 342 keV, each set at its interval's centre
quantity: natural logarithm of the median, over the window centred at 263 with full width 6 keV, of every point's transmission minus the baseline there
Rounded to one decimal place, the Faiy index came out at 0.7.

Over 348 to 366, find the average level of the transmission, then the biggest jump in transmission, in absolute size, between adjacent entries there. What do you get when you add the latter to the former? 99.3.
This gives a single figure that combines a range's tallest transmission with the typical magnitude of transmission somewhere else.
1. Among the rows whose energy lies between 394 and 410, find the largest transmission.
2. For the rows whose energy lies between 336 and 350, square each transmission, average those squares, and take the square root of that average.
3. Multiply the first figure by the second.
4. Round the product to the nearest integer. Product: 9216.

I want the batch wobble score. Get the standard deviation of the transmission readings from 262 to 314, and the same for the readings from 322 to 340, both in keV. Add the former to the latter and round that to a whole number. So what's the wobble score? 25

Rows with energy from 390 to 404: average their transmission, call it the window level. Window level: 93.2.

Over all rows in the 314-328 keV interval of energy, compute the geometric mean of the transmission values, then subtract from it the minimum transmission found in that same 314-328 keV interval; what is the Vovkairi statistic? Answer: 8.7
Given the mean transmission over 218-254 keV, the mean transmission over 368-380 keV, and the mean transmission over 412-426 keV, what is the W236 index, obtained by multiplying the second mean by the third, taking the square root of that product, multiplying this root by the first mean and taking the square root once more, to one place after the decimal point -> 89.9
